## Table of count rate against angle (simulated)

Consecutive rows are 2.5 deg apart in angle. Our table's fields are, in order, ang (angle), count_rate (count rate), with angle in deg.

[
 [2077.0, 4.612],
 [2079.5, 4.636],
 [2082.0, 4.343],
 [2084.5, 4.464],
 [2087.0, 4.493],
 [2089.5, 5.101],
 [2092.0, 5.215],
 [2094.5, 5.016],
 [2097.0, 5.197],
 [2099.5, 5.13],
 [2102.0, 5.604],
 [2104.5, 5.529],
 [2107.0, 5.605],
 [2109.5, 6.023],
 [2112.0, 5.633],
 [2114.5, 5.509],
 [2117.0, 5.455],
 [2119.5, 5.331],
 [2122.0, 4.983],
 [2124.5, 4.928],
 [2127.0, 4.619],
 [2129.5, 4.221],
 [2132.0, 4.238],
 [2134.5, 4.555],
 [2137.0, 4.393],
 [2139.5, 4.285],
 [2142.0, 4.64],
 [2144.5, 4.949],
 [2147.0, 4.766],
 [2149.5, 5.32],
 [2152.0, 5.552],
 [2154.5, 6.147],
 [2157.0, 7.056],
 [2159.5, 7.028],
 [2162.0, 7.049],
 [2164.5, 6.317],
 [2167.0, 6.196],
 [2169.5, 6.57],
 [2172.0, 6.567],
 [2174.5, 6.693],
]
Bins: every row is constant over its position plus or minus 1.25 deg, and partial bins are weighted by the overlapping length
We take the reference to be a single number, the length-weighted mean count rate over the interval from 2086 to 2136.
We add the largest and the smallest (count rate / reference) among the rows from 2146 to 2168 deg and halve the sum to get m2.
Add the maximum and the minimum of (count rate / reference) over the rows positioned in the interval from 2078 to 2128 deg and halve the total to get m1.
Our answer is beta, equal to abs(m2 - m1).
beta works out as 0.14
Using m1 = 1.01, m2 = 1.15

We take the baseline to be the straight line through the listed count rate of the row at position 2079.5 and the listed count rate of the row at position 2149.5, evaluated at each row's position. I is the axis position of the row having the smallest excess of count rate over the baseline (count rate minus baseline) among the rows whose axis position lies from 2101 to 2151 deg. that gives 2139.5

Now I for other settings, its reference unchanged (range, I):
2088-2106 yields 2094.5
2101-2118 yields 2117.0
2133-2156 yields 2139.5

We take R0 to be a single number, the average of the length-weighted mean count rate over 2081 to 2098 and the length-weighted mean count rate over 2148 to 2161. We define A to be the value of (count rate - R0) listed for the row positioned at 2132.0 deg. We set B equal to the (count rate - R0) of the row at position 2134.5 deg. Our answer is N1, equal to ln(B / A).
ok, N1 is -0.3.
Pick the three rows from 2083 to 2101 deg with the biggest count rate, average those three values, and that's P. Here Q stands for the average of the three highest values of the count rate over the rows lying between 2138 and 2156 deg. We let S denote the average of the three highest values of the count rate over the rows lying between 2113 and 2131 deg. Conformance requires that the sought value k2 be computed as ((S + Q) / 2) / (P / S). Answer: 5.8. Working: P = 5.18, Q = 5.67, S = 5.43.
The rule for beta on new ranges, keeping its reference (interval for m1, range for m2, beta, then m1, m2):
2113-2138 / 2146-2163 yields 0.20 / 0.95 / 1.15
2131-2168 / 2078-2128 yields 0.09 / 1.10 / 1.01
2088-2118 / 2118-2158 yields 0.02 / 1.08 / 1.10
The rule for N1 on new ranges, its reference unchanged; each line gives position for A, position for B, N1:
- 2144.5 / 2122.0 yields -0.1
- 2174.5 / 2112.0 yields -2.4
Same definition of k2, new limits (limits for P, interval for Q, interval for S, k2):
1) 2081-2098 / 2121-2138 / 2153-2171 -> 8.1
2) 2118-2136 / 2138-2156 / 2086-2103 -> 5.8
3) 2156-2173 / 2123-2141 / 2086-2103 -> 3.8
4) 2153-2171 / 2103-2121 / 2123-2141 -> 3.5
